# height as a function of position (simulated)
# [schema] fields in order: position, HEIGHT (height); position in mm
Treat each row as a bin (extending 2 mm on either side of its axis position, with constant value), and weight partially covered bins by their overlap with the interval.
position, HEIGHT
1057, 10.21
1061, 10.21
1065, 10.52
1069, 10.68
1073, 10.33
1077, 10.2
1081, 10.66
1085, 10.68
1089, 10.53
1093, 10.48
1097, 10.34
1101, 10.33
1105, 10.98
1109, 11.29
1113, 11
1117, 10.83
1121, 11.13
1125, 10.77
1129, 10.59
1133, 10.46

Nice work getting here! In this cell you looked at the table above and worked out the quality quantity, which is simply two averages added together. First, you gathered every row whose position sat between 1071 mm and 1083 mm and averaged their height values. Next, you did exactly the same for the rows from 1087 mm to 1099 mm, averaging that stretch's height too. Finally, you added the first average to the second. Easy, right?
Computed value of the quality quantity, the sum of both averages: 20.8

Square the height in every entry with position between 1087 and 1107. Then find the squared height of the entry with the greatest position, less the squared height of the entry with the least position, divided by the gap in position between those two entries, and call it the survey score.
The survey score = 0.60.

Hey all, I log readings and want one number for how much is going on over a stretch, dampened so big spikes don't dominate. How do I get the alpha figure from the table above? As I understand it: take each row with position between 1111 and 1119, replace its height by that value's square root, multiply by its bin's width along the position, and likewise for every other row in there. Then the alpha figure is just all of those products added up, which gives 26.4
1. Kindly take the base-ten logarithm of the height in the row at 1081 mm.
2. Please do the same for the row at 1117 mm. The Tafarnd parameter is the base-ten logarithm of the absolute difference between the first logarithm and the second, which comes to -2.16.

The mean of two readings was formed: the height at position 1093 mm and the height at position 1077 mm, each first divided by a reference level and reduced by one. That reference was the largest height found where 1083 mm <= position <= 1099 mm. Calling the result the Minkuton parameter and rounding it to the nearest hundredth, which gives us -0.03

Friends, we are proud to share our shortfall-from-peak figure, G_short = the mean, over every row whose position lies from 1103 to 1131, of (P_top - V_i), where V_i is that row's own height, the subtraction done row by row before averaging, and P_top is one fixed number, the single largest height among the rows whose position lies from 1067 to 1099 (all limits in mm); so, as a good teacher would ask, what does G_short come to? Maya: -0.26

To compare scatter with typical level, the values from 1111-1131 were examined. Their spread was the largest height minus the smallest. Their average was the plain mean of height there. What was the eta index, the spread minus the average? -10.3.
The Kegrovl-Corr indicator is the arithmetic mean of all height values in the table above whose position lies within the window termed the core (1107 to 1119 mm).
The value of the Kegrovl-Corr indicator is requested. 11.0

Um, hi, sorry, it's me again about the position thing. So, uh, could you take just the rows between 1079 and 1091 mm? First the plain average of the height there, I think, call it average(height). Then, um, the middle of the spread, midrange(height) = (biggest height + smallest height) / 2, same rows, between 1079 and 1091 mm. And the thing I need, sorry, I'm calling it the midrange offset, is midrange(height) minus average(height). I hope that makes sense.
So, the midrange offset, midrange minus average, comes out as -0.018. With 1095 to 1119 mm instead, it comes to 0.015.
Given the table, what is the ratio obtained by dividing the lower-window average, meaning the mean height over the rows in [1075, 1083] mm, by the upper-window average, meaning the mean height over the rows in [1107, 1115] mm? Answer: 0.94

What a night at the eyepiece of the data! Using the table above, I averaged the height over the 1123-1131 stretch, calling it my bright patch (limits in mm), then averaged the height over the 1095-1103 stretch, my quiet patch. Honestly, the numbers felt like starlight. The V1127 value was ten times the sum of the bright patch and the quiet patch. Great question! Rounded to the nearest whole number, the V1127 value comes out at 210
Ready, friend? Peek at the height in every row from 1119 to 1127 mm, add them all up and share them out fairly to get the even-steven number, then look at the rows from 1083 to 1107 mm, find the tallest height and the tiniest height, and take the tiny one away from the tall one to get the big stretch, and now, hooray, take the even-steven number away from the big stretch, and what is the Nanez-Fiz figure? -10.3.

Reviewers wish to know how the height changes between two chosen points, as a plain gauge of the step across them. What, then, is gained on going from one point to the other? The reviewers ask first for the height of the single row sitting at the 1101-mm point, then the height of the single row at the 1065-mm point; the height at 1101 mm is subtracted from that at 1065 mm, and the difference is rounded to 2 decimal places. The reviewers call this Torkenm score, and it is 0.19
